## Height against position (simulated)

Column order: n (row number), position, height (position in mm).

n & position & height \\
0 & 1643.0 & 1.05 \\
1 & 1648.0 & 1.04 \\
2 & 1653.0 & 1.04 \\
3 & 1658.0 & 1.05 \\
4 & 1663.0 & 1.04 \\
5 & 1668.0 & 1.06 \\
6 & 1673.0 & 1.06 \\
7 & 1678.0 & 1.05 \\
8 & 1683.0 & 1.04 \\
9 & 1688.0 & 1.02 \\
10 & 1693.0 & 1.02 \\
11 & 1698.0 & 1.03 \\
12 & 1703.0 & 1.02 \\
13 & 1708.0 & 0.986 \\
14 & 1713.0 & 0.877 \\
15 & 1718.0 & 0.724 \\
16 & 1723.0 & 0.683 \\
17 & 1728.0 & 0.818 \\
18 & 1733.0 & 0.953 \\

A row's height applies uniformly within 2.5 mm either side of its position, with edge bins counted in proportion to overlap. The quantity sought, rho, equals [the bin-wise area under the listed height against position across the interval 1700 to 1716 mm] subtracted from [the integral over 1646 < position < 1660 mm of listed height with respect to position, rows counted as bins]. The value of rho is -0.7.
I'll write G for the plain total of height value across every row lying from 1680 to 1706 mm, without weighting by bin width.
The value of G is 5.13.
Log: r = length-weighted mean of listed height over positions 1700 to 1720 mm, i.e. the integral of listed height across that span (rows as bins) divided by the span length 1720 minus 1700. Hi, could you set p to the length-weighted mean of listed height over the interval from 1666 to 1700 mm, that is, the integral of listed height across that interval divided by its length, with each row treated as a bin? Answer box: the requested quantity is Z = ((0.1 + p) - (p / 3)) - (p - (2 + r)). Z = 2.66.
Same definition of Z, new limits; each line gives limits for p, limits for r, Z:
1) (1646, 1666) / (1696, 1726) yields 2.64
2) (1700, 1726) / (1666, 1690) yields 2.86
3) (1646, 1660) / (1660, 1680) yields 2.80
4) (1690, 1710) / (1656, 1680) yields 2.81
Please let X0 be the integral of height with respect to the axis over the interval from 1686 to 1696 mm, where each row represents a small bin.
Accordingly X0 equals 10.2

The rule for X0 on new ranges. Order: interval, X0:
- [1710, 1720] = 8.1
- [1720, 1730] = 7.5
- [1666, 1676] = 10.6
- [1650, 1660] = 10.4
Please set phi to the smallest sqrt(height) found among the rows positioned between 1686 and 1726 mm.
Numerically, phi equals 0.83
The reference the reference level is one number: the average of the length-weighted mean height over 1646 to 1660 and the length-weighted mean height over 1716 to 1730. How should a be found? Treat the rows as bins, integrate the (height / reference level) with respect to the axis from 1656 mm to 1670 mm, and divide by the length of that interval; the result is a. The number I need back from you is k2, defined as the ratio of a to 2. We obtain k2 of 0.589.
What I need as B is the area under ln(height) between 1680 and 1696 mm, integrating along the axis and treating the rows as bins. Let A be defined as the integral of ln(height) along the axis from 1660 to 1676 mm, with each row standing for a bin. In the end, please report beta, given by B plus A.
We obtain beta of 1.3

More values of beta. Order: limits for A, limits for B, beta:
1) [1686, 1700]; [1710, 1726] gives -4.0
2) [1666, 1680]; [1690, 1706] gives 1.1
